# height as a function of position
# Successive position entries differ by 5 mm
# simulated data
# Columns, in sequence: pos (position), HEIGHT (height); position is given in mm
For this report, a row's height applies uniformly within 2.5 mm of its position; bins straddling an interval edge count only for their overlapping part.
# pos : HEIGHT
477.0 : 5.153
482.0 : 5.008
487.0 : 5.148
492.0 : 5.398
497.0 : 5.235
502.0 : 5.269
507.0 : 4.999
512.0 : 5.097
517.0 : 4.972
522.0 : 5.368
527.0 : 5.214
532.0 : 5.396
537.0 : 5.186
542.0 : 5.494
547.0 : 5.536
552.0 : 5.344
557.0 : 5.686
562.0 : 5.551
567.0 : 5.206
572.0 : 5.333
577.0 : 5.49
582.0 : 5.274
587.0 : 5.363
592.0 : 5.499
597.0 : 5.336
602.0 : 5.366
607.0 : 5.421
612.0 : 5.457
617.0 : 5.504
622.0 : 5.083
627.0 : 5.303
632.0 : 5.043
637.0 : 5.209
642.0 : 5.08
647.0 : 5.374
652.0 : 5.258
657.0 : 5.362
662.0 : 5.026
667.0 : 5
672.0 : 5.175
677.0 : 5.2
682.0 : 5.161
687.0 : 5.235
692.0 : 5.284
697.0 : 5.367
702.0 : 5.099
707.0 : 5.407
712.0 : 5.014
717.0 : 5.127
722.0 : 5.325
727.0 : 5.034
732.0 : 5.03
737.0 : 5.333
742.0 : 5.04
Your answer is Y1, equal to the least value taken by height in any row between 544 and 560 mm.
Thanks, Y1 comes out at 5.344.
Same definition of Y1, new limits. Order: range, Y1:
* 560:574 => 5.206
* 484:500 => 5.148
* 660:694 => 5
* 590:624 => 5.083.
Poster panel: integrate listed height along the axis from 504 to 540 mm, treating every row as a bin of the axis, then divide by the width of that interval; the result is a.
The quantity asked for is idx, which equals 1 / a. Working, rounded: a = 5.18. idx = 0.193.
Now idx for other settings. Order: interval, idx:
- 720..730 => 0.194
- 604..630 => 0.187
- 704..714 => 0.192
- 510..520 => 0.198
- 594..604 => 0.187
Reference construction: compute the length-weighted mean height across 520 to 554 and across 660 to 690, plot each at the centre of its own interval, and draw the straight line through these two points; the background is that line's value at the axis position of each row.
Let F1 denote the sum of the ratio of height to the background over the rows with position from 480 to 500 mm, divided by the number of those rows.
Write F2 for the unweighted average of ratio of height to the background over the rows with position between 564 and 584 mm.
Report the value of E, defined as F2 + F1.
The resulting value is 1.96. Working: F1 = 0.96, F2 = 1.00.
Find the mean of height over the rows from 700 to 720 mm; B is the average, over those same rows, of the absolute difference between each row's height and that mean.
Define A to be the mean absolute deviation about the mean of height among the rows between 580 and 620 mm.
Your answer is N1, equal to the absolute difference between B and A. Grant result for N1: 0.055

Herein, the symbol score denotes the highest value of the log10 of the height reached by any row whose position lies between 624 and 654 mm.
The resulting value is 0.730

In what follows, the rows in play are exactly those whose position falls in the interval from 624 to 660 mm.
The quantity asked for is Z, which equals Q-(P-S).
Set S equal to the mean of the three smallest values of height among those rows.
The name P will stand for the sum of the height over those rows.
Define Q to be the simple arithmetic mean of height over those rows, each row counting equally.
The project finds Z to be -26.3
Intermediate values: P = 36.6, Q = 5.23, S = 5.11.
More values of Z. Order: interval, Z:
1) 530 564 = -27.4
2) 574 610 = -27.0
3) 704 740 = -26.1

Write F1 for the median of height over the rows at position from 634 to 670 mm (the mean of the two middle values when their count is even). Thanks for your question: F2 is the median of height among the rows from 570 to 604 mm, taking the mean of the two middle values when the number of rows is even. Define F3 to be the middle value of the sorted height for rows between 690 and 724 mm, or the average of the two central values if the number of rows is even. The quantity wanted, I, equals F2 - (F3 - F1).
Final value 5.3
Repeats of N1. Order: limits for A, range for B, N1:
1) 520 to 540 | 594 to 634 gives 0.037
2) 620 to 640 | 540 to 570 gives 0.033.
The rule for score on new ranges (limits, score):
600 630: 0.741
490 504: 0.732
